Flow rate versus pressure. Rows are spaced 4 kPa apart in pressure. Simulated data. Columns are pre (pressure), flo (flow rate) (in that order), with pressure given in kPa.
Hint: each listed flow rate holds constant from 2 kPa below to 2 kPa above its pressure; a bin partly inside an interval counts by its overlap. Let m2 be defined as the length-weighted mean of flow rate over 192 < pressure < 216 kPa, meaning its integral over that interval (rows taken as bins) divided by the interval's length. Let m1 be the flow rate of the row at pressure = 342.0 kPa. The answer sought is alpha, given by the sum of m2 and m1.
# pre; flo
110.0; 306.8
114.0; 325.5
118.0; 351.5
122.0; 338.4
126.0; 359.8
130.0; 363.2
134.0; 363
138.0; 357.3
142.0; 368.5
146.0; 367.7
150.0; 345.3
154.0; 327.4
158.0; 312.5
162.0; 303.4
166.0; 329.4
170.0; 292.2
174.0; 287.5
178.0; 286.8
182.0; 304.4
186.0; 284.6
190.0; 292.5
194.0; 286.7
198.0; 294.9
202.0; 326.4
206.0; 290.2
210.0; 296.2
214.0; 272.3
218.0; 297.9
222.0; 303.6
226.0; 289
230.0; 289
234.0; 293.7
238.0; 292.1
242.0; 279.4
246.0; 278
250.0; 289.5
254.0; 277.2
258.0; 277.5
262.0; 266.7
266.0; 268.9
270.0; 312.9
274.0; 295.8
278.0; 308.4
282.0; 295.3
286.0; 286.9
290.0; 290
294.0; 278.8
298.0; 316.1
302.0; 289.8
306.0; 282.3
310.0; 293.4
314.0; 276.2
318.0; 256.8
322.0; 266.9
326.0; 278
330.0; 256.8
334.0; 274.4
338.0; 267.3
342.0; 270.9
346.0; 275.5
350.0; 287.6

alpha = 565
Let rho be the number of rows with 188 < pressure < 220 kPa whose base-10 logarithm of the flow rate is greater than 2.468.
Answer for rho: 4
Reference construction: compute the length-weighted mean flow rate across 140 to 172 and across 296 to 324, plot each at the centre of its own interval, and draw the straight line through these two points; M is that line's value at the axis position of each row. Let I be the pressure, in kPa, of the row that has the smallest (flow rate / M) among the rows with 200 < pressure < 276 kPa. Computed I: 214.0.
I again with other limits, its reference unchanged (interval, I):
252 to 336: 262.0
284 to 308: 294.0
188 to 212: 194.0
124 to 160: 158.0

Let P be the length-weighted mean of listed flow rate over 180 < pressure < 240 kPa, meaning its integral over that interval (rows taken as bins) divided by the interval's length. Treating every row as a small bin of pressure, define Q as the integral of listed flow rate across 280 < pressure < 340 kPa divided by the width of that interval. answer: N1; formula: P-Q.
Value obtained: 14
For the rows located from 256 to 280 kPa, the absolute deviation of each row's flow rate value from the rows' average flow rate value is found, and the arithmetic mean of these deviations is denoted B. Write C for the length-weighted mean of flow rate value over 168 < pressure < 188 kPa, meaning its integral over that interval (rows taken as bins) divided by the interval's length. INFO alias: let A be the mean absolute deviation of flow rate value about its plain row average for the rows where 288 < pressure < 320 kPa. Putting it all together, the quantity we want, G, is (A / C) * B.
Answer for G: 0.71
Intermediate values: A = 11.9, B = 17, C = 291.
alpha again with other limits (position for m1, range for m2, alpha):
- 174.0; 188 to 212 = 585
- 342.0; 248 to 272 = 553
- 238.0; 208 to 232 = 583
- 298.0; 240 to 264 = 594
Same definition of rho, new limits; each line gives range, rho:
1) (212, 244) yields 2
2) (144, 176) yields 6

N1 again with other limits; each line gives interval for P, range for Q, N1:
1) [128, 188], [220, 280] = 38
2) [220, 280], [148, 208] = -16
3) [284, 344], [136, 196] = -37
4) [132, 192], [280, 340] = 41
